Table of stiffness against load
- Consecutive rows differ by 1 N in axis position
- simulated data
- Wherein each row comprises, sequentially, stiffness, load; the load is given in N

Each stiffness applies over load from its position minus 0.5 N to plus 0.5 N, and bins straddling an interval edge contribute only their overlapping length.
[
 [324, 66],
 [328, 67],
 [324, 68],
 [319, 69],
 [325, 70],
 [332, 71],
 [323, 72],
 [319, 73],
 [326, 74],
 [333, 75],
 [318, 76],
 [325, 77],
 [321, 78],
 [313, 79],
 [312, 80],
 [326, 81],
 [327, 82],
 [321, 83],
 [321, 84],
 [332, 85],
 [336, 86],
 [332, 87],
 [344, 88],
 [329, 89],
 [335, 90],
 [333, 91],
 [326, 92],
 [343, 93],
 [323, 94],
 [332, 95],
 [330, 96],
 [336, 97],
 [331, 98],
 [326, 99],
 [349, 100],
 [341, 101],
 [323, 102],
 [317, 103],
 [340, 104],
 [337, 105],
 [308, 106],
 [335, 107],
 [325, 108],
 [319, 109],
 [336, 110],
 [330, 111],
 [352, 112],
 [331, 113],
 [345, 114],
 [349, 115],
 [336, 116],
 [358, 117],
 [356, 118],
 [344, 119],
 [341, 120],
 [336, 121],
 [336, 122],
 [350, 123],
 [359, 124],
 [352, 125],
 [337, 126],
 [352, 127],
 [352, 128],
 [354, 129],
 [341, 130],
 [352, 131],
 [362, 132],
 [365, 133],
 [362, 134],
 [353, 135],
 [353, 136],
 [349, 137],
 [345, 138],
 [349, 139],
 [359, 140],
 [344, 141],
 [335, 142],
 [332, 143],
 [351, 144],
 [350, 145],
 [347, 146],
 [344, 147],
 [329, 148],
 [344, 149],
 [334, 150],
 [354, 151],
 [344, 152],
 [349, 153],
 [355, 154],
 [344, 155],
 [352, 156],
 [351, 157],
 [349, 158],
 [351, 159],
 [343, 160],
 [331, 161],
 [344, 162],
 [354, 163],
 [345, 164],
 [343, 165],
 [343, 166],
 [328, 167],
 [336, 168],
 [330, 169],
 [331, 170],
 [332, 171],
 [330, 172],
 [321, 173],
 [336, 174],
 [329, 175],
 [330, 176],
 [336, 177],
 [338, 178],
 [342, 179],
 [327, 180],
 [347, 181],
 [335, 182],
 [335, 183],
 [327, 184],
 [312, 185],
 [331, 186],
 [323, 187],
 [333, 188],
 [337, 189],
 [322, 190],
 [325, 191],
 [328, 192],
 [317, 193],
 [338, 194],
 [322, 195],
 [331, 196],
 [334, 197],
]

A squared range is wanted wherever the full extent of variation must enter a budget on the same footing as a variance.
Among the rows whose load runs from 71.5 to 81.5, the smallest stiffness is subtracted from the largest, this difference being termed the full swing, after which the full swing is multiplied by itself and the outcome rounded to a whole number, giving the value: 441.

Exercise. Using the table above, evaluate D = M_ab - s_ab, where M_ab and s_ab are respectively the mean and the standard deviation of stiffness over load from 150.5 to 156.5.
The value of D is 345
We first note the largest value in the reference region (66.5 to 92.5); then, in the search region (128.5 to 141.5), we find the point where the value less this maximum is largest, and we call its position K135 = 133 N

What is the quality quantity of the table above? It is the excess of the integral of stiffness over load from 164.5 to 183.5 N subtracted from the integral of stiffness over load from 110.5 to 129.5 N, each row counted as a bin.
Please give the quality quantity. 221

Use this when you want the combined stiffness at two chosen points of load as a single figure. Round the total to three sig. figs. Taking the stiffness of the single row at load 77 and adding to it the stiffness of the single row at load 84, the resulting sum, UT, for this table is 646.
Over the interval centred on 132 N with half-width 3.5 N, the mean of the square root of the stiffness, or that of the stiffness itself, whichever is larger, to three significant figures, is 356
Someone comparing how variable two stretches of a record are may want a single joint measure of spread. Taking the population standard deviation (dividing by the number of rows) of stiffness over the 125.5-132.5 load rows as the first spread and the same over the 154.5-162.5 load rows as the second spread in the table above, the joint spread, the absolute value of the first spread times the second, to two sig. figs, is 50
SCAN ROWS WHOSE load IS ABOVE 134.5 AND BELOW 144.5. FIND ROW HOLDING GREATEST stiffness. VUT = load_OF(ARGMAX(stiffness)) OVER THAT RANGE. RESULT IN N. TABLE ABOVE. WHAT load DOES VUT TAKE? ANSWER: 140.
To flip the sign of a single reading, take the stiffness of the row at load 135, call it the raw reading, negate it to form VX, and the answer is -353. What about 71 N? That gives -332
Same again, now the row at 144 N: -351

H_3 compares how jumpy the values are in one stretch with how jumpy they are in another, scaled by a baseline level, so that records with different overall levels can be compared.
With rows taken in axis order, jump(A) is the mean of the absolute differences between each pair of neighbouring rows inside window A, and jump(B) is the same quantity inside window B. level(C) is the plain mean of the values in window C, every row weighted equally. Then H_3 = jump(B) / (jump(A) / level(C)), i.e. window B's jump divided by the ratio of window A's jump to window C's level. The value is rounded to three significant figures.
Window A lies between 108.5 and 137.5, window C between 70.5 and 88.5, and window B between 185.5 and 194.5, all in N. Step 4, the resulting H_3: 334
